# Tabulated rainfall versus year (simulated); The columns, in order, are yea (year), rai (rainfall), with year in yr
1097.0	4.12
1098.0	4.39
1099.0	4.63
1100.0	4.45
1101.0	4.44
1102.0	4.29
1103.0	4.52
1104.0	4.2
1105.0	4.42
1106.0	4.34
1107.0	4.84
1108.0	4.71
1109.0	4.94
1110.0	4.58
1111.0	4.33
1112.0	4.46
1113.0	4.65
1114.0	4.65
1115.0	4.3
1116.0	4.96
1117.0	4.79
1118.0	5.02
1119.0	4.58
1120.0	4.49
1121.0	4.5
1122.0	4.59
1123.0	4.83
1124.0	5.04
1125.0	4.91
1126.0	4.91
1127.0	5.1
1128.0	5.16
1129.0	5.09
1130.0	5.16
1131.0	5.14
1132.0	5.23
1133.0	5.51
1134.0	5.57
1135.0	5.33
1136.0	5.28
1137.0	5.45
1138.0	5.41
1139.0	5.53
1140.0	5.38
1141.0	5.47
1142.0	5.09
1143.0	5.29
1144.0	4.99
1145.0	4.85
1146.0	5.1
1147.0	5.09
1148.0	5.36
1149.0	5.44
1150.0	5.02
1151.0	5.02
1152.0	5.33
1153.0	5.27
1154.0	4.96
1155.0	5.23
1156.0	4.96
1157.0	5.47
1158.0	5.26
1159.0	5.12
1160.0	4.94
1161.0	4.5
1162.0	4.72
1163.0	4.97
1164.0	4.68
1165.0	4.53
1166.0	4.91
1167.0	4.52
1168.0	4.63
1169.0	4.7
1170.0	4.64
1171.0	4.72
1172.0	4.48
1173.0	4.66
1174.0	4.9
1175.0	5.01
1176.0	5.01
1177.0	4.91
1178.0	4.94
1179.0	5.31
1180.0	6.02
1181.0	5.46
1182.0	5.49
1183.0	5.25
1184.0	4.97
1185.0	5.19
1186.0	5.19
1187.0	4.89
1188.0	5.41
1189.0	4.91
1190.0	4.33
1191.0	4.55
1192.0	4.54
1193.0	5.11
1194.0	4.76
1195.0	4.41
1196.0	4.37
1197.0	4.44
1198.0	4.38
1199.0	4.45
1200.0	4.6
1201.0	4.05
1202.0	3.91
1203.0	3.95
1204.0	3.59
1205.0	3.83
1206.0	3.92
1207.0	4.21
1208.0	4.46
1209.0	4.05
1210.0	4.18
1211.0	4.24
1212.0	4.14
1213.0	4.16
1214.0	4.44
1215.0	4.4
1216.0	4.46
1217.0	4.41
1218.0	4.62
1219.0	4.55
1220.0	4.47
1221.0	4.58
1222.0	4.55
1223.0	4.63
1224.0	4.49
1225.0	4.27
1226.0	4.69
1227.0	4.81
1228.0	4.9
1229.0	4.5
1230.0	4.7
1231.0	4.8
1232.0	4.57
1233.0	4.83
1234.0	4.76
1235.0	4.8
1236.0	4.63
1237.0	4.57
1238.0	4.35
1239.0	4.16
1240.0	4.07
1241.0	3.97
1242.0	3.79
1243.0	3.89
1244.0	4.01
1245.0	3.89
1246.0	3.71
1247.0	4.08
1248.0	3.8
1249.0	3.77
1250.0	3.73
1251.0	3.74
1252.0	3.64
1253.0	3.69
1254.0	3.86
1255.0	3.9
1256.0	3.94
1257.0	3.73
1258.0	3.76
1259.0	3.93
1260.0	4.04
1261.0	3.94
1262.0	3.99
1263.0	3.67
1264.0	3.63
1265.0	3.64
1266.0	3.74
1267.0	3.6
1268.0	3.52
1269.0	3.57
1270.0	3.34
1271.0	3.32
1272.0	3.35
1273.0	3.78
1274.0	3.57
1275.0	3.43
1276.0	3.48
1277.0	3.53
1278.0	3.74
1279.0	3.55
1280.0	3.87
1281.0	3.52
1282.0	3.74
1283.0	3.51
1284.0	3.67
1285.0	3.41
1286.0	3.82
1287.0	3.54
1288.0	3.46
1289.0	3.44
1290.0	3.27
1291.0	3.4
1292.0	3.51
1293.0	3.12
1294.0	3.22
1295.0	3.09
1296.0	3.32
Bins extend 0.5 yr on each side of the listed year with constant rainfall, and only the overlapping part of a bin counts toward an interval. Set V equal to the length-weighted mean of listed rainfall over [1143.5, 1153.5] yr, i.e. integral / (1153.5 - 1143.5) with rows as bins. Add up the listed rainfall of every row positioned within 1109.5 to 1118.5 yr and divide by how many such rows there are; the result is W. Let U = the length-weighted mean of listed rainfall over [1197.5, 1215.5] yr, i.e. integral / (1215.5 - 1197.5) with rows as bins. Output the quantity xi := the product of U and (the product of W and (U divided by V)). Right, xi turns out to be 15.6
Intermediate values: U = 4.2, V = 5.1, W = 4.6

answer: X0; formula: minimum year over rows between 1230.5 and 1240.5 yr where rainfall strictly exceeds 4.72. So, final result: 1231.0 yr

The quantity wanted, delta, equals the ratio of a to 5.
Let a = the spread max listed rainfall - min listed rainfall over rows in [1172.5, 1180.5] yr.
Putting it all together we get 0.272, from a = 1.36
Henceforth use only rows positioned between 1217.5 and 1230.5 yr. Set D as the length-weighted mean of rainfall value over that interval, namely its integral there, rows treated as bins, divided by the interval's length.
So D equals 4.6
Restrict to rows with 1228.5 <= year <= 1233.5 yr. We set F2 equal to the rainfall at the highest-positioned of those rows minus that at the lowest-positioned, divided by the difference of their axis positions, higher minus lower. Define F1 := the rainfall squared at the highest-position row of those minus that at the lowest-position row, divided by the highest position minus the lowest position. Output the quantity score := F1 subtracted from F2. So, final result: -0.7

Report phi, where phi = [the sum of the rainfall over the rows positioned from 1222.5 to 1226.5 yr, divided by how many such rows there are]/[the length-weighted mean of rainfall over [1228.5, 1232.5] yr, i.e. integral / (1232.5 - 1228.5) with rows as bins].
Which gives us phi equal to 0.97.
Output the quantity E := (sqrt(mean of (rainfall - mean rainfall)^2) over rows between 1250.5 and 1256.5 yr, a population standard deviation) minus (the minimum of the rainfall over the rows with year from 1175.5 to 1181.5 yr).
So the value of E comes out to -4.80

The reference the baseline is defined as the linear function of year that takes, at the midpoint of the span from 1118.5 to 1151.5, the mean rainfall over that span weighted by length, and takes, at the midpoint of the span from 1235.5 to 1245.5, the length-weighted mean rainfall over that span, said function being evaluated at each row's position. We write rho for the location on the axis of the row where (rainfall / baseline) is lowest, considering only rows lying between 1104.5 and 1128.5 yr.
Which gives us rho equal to 1106.0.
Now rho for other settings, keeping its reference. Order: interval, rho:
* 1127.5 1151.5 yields 1145.0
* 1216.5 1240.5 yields 1240.0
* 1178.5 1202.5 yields 1202.0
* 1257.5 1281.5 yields 1271.0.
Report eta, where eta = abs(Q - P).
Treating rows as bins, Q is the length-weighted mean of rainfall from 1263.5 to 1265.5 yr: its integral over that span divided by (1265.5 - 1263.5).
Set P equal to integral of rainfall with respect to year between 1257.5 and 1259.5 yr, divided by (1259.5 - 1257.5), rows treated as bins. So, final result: 0.21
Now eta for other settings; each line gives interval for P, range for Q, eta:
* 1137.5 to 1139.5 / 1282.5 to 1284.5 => 1.88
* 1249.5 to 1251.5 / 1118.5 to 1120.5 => 0.80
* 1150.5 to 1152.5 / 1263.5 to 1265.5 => 1.54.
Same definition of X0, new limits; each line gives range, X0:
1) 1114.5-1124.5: 1116.0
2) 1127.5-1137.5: 1128.0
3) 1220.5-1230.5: 1227.0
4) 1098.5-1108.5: 1107.0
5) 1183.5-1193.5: 1184.0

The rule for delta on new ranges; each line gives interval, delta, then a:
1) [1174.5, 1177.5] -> 0.020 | 0.10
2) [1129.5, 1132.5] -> 0.018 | 0.09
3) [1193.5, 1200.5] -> 0.078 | 0.39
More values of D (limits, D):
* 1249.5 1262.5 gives 3.8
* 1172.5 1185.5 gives 5.2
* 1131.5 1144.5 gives 5.3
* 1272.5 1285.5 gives 3.6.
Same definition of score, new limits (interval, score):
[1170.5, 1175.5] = -0.6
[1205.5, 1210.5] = -0.5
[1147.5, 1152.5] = 0.1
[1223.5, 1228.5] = -0.9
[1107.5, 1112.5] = 0.5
